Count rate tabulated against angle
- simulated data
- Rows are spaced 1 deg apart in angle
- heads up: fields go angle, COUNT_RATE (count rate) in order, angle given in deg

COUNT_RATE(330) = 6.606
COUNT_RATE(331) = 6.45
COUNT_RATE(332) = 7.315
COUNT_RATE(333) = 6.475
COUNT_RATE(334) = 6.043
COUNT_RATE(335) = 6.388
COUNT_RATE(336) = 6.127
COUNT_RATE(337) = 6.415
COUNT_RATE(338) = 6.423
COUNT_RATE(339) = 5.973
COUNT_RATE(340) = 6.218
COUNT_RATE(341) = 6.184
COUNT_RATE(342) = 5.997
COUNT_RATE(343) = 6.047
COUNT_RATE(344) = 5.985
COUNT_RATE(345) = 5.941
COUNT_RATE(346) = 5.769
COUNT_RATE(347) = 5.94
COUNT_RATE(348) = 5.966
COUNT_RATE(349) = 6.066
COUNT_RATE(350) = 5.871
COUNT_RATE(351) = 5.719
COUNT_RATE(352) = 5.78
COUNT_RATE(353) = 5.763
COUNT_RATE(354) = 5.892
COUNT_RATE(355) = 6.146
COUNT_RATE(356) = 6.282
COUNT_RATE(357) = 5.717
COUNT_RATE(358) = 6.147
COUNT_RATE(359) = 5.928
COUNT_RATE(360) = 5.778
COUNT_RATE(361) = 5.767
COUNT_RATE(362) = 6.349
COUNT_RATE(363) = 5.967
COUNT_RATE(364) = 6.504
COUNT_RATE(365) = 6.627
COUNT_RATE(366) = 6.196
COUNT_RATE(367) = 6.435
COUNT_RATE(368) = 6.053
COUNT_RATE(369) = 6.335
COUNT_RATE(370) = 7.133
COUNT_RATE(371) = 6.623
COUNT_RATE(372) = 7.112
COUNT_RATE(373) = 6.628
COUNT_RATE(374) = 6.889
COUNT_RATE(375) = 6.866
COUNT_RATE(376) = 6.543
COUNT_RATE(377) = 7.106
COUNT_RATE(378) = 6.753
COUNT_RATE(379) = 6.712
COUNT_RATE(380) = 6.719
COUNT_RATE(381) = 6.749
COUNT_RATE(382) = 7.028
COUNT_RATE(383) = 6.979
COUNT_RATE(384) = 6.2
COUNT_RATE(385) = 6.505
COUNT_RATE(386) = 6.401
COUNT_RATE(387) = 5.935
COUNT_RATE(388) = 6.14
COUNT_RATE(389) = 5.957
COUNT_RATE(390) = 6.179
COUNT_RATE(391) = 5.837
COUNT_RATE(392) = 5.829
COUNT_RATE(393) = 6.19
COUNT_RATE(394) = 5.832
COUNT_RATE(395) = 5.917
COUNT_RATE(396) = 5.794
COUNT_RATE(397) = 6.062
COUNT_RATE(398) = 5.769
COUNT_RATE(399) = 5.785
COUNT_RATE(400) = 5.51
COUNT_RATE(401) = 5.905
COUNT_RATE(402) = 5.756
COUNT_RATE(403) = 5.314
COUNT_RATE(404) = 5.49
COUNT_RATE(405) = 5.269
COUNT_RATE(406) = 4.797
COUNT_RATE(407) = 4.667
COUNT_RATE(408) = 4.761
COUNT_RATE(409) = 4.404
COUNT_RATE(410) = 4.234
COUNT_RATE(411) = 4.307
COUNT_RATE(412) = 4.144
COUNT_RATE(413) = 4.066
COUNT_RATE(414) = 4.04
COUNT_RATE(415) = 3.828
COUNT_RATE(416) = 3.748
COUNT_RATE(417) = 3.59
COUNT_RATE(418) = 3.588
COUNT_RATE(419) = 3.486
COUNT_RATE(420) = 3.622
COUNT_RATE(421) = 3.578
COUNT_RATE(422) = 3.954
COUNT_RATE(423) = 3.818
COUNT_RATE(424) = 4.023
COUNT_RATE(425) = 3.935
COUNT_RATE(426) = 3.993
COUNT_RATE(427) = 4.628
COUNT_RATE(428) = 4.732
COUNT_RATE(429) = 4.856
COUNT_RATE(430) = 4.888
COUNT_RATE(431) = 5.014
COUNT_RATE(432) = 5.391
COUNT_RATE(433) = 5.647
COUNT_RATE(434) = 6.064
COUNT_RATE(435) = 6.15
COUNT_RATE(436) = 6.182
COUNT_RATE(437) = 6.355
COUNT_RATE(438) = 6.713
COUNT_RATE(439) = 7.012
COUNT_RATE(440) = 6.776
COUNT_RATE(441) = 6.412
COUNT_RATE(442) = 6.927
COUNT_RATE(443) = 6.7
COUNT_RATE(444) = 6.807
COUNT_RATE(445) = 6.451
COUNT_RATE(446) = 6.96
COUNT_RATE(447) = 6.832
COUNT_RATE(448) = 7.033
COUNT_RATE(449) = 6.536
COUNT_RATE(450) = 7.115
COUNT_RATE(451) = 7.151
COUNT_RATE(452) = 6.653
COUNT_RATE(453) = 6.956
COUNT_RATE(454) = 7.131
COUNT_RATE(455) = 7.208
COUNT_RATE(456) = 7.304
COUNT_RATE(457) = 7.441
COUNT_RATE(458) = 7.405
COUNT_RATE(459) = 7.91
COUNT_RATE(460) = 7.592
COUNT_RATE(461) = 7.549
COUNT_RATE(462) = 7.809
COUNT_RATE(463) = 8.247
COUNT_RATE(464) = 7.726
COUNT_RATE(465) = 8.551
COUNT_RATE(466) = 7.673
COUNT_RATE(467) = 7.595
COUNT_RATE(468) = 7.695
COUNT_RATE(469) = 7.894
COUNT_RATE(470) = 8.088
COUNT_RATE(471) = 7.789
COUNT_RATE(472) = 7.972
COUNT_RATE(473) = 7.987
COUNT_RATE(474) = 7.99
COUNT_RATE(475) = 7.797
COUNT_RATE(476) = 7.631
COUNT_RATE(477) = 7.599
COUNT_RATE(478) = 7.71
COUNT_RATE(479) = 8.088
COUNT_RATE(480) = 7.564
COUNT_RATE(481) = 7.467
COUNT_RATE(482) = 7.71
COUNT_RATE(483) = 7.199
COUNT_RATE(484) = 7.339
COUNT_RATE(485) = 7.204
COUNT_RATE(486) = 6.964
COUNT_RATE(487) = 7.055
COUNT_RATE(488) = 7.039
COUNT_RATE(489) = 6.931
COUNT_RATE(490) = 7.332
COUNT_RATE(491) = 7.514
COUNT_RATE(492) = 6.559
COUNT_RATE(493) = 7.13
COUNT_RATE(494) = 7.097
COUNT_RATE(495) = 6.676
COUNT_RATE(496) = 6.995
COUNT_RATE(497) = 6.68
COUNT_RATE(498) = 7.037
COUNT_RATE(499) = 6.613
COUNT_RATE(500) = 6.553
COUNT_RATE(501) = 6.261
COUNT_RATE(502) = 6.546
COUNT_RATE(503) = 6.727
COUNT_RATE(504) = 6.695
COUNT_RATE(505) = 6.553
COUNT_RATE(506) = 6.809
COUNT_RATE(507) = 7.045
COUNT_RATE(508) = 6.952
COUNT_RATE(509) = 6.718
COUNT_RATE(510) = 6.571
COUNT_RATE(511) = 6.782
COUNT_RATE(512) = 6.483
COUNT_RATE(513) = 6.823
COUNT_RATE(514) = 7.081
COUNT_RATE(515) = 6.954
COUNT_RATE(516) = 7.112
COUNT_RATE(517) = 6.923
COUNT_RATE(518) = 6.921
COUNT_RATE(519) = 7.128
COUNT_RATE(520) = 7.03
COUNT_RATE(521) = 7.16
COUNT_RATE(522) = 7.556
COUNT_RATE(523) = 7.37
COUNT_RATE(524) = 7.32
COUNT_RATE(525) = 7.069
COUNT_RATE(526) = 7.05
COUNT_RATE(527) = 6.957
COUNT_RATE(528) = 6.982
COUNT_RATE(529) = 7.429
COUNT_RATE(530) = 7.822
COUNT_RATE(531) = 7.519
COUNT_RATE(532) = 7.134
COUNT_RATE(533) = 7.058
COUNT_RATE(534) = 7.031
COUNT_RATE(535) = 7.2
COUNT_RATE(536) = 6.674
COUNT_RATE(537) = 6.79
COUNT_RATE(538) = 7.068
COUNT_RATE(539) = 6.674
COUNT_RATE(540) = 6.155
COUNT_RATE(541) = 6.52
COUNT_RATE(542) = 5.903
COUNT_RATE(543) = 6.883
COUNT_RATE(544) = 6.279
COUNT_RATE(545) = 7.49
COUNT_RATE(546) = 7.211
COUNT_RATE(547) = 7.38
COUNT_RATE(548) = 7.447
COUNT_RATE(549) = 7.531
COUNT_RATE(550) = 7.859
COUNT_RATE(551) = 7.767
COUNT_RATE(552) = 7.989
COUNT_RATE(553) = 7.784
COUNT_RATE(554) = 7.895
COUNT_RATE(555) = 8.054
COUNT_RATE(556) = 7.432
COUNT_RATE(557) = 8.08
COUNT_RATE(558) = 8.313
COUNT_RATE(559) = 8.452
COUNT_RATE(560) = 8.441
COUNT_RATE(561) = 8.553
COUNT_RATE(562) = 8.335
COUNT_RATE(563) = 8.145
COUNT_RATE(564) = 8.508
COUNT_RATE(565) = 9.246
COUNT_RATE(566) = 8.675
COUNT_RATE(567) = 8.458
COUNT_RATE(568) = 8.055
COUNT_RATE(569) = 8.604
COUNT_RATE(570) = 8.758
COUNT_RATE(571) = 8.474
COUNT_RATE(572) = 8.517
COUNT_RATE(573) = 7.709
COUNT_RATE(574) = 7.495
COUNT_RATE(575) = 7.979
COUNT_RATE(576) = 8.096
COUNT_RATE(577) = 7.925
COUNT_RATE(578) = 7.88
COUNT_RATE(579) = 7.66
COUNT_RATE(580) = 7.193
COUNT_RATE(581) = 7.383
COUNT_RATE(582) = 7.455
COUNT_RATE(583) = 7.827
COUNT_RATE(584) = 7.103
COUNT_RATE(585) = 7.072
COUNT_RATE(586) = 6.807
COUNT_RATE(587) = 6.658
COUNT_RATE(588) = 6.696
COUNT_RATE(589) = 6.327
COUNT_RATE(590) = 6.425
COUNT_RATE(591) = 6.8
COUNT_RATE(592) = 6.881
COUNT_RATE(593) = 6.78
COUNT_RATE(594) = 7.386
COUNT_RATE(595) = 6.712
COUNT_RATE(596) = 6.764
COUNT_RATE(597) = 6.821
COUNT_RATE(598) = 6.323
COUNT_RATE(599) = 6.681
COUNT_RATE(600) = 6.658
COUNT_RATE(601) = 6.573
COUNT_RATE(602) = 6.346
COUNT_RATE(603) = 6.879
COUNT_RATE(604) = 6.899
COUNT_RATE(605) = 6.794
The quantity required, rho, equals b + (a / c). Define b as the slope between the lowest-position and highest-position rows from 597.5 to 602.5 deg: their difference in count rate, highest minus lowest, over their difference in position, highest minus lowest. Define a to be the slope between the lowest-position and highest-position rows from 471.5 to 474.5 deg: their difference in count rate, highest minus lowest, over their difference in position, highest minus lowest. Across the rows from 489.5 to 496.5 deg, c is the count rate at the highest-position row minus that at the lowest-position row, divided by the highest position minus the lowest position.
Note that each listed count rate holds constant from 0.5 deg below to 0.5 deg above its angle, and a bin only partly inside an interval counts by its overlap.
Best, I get -0.2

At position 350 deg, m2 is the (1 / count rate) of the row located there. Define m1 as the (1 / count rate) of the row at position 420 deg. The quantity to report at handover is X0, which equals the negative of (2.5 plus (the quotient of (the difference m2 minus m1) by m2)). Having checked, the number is -1.9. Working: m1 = 0.276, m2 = 0.170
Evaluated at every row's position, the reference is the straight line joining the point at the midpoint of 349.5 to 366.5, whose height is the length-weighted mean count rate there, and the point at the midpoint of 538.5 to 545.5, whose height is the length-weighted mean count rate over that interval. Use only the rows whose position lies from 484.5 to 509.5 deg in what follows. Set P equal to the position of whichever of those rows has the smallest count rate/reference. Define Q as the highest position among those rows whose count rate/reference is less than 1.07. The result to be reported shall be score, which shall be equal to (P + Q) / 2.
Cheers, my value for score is 505.0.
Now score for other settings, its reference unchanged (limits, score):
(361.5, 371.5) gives 366.0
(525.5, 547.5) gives 543.0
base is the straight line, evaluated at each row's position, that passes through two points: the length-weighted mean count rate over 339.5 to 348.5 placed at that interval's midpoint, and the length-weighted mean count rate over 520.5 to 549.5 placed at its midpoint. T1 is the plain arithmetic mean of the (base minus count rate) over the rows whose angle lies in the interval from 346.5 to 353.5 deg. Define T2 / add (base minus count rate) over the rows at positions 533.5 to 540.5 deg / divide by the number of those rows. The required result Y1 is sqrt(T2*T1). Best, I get 0.21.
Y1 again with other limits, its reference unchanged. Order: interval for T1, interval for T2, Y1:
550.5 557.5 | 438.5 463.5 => 0.60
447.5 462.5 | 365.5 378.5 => 0.57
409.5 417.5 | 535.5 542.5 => 1.14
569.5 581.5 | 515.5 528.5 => 0.30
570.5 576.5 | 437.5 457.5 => 0.51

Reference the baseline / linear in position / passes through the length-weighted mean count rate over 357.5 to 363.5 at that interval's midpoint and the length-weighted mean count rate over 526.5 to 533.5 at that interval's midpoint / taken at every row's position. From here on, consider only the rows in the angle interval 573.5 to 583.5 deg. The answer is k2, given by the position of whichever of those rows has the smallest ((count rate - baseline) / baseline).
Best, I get 580 deg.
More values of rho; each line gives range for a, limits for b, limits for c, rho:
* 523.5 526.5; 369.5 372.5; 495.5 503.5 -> 3.5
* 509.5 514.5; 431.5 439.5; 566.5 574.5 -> -0.7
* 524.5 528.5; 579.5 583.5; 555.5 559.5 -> 0.1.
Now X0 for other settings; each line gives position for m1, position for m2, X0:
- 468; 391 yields -2.7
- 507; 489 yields -2.5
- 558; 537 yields -2.7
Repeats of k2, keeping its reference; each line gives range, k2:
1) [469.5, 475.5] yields 475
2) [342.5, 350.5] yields 346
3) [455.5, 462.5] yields 456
